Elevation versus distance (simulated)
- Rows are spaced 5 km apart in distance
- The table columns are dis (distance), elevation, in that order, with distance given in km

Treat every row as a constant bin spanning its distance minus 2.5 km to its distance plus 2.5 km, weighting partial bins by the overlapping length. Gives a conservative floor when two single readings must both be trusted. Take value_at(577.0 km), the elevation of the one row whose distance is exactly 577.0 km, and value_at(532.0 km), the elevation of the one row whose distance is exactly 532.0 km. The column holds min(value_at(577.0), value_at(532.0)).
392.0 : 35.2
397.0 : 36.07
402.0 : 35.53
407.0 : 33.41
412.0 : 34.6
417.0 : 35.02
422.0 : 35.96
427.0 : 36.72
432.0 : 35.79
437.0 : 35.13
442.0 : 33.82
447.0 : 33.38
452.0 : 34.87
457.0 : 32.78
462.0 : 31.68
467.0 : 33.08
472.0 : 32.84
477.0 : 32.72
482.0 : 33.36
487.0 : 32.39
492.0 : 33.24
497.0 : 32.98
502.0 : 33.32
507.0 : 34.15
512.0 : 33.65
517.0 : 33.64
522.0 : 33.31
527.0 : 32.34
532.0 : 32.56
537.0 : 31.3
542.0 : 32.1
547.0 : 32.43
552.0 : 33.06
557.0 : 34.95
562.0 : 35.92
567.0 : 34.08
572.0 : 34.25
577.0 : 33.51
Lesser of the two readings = 32.56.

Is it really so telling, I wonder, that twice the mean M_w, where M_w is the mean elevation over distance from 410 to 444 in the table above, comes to 70.6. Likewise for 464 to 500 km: 65.9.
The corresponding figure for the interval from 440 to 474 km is 66.4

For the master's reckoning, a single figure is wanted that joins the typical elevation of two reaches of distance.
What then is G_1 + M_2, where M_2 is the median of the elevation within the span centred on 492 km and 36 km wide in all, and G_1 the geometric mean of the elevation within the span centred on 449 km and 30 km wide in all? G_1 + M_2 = 66.8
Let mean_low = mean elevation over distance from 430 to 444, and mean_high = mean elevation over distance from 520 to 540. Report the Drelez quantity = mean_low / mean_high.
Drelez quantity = 1.08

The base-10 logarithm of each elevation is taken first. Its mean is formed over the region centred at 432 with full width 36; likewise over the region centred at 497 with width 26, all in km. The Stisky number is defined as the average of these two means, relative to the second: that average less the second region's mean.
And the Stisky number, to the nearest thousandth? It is 0.012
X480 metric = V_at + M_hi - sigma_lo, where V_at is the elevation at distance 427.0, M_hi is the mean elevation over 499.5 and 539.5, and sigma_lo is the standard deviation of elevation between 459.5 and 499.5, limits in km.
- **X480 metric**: 69.2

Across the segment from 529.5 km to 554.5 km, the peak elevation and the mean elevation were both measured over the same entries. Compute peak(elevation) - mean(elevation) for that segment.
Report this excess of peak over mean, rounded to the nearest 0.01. 0.77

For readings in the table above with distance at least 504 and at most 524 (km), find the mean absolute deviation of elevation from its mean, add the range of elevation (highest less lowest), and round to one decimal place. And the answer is 1.1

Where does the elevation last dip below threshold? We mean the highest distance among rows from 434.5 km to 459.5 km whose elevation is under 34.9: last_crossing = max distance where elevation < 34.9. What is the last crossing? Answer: 457.0 km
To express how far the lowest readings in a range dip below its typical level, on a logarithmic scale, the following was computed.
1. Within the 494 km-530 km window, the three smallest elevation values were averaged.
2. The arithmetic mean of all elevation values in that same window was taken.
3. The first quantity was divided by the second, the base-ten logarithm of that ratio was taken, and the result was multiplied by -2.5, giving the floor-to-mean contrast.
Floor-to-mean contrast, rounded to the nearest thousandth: 0.015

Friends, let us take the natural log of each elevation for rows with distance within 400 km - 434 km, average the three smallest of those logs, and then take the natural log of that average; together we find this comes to 1.26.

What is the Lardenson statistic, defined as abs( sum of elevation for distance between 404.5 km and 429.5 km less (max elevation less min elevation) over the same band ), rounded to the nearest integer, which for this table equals 172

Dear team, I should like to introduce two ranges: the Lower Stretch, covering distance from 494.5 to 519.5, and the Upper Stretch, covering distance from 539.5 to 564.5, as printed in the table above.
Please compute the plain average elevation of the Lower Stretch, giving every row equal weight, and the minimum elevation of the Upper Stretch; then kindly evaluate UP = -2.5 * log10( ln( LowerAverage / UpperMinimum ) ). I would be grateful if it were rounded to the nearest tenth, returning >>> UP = 3.4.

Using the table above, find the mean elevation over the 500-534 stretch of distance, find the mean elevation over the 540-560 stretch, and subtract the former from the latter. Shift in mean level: -0.1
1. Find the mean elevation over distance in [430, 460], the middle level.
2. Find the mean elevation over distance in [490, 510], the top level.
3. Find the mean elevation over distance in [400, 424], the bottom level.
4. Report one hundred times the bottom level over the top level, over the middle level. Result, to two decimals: 3.05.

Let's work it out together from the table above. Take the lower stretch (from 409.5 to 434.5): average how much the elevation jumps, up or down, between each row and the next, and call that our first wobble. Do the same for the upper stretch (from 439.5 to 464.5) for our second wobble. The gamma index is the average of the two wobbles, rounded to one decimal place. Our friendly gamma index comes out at 1.0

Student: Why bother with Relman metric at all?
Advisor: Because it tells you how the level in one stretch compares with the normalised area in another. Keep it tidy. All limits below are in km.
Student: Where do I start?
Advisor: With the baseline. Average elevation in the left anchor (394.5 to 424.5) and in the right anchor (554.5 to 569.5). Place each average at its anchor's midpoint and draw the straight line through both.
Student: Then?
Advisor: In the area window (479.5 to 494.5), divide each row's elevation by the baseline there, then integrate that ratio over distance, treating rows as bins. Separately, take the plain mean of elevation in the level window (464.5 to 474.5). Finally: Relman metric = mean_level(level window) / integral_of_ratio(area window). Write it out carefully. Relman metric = 2.3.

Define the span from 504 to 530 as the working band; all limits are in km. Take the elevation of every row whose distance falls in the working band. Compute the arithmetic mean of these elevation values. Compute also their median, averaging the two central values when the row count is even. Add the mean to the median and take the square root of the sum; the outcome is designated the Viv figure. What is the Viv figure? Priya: 8.19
